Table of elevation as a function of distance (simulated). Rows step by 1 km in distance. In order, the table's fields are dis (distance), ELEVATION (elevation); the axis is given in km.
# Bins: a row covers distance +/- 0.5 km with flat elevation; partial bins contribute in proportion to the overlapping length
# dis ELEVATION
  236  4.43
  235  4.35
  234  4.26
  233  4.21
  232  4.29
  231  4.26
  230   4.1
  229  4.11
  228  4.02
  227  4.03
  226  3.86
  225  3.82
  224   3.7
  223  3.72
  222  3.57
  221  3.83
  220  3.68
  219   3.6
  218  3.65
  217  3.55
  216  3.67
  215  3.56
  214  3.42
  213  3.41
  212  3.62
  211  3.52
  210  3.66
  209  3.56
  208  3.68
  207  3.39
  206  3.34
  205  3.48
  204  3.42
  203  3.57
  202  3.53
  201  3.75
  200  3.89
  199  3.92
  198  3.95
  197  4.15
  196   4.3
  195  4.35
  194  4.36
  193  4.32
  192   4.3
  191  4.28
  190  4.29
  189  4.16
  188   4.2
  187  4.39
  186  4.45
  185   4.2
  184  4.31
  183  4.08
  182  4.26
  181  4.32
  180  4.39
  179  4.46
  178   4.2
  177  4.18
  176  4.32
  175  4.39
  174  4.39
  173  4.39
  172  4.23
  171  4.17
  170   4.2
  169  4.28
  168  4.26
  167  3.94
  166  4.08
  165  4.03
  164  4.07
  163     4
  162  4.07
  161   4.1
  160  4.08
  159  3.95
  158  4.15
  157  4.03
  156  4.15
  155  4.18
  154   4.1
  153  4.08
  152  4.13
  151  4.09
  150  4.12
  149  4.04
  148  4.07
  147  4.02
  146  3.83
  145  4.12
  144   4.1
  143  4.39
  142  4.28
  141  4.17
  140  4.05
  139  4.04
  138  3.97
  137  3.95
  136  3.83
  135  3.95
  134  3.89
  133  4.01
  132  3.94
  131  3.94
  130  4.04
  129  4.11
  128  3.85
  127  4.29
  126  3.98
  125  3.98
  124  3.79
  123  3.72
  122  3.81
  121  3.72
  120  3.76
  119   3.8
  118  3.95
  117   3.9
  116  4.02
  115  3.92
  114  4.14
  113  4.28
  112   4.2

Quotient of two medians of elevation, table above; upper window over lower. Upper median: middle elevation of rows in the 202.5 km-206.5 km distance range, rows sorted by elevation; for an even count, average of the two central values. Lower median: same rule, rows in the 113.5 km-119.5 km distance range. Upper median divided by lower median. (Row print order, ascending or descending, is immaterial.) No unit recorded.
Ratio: 0.88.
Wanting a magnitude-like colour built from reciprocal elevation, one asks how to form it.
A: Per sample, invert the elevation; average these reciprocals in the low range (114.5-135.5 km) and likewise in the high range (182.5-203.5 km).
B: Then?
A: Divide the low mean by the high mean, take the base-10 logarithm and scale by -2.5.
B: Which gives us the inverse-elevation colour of -0.05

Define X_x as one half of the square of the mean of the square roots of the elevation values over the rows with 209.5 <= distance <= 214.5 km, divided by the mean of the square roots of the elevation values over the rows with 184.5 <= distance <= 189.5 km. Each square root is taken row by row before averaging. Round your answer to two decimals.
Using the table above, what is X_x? 0.85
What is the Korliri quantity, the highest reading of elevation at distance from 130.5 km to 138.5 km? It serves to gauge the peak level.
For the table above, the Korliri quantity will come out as 4.01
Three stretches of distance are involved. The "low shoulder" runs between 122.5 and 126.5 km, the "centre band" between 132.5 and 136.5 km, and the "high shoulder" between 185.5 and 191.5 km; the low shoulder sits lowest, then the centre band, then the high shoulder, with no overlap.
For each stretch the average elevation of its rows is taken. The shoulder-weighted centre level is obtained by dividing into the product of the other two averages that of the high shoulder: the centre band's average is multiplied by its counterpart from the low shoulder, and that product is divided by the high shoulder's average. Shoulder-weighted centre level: 3.5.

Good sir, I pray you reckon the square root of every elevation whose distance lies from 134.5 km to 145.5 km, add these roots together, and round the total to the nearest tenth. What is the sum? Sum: 22.2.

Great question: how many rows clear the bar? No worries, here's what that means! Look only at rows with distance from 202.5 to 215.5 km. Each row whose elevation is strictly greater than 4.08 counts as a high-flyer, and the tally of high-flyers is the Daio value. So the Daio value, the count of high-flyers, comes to 0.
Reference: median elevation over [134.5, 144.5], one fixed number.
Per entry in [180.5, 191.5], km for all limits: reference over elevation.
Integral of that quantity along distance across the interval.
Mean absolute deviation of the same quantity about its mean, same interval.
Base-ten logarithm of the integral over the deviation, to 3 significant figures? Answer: 2.77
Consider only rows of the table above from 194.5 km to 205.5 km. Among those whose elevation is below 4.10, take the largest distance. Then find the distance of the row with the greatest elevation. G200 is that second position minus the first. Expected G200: -10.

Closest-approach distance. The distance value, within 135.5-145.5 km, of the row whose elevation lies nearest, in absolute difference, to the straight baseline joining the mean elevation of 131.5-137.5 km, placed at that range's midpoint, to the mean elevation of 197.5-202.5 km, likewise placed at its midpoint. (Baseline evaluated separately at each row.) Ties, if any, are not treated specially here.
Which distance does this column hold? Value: 137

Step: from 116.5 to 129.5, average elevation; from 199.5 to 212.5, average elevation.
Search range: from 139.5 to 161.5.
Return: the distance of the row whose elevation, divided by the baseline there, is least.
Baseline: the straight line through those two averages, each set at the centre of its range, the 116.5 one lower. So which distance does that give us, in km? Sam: 146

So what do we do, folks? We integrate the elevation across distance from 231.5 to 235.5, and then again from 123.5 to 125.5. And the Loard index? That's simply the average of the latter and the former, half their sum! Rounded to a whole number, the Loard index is 12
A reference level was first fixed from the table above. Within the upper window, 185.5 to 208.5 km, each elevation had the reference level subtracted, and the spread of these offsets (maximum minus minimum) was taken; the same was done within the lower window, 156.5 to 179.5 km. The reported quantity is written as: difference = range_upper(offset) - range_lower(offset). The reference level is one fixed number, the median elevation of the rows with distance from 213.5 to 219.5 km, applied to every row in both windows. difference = 0.6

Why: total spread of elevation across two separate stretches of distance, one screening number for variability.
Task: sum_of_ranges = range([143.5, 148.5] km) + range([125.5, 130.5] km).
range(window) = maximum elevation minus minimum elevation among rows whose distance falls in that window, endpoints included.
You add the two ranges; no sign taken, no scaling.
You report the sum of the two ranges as 0.7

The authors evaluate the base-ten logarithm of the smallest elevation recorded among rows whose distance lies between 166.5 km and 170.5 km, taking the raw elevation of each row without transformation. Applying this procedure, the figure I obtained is 0.60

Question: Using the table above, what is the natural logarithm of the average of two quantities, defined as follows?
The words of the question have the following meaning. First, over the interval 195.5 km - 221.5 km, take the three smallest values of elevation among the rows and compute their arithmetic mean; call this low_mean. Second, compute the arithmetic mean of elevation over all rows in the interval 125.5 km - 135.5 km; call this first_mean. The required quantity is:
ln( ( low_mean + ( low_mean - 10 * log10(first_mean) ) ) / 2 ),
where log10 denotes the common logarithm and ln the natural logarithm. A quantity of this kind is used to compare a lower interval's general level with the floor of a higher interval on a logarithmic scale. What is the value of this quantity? -1.0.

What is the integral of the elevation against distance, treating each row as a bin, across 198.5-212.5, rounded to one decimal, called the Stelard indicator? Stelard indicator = 50.3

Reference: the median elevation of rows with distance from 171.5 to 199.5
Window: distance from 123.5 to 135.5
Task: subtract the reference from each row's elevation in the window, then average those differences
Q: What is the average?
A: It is -0.32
